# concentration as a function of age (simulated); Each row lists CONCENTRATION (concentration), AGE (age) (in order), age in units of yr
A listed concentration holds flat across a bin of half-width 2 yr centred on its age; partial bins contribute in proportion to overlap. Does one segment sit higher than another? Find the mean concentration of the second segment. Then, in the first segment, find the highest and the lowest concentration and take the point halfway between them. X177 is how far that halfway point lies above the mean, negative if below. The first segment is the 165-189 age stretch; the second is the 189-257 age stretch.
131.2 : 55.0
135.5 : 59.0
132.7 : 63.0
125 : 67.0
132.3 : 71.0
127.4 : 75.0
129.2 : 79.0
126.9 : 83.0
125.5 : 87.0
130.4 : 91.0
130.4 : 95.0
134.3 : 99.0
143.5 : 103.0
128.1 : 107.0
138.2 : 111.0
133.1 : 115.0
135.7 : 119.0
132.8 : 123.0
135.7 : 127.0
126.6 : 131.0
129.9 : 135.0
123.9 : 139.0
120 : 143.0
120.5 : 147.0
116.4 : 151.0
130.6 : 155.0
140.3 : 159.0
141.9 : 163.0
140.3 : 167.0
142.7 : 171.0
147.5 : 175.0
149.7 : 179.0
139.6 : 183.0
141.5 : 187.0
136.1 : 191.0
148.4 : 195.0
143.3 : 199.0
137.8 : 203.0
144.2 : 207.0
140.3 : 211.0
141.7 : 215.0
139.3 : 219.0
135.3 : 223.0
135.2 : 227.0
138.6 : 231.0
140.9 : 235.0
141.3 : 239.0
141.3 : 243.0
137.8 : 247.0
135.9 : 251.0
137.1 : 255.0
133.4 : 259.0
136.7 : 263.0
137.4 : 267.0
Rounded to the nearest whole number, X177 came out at 5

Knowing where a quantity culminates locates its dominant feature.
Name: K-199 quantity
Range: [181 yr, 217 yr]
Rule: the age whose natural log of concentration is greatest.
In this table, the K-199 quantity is 195.0 yr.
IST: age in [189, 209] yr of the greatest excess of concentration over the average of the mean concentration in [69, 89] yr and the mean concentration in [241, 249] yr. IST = 195.0 yr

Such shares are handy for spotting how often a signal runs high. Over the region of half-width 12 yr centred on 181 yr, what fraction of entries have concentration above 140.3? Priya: 0.67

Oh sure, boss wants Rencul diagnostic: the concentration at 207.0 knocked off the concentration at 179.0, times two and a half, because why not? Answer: 14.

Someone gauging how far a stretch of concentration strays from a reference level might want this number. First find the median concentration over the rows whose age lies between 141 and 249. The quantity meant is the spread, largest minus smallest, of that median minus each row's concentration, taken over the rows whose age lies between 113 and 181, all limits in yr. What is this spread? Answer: 33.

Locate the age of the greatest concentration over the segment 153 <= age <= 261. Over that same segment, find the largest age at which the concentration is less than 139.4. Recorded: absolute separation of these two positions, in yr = 80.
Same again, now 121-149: 20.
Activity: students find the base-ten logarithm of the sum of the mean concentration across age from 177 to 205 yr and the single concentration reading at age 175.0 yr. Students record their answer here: 2.46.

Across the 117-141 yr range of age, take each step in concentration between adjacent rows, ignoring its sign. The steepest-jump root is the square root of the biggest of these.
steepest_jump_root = 3.0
